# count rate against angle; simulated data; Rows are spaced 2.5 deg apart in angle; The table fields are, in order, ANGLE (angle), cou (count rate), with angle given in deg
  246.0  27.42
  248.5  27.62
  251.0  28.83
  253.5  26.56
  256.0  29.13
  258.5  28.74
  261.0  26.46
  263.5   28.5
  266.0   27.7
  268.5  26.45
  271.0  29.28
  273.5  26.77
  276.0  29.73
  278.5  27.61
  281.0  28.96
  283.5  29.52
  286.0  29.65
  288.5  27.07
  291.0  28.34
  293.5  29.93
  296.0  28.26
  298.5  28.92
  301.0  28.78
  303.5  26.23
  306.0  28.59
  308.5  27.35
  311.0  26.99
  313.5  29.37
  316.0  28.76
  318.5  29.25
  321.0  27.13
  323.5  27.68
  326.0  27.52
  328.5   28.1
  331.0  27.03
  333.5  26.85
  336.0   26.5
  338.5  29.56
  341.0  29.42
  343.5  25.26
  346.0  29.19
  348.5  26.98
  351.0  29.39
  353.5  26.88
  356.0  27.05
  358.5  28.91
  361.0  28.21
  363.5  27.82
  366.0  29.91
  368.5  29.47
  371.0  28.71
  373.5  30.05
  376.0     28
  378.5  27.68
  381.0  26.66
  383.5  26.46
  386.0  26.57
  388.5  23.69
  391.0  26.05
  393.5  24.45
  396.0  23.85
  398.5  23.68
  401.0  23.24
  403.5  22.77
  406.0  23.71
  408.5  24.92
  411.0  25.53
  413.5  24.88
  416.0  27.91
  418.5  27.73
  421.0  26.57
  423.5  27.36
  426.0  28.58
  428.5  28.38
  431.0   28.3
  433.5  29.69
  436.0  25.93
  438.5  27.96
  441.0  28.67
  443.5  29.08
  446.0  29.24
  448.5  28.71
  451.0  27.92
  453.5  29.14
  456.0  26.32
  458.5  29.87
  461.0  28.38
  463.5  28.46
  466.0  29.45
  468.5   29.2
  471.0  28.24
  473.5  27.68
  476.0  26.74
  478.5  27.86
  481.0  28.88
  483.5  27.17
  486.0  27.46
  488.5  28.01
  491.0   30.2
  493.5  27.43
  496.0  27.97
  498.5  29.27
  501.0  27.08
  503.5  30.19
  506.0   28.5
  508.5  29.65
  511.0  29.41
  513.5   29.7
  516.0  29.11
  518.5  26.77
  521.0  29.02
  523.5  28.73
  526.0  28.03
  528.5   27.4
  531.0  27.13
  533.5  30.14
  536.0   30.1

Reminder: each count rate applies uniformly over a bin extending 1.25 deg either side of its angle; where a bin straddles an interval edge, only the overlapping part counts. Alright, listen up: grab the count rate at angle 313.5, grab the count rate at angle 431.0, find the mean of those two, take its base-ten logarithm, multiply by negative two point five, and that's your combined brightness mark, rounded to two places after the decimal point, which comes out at -3.65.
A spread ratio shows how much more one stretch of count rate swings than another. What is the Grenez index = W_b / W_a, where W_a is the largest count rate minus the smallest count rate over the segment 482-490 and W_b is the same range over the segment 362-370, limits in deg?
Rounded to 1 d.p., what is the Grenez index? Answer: 2.5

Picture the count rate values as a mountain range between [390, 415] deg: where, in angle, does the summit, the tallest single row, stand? 391.0 deg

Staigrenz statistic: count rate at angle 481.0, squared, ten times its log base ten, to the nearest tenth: 29.2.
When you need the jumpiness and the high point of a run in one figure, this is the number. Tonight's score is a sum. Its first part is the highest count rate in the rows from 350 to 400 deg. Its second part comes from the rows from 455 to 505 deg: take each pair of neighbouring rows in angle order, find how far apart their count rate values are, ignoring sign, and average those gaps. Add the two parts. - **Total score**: 31.4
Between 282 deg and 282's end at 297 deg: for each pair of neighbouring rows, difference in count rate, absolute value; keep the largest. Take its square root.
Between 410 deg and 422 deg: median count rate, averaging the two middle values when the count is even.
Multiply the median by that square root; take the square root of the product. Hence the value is 6.5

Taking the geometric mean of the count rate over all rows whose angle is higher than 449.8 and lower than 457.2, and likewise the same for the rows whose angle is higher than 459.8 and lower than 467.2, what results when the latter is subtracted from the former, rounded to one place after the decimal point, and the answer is -1.0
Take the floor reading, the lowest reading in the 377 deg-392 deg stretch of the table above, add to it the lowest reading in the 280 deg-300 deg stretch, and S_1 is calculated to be 50.8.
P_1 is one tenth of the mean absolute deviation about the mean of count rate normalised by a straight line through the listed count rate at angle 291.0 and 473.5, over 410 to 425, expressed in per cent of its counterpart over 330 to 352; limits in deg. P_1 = 7.2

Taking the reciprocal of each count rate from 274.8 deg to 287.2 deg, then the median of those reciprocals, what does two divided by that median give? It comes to 59.0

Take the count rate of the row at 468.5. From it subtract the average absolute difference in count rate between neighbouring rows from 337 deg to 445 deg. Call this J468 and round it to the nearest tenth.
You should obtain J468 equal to 27.9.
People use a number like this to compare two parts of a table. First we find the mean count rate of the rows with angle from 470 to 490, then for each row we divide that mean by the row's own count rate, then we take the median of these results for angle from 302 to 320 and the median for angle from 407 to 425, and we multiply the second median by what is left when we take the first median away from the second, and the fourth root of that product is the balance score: 0.53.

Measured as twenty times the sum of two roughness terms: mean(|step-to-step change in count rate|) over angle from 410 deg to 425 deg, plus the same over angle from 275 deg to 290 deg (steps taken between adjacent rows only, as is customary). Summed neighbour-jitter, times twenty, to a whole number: 50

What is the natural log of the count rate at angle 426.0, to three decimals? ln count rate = 3.353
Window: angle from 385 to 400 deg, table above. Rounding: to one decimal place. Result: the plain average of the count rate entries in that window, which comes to 24.7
